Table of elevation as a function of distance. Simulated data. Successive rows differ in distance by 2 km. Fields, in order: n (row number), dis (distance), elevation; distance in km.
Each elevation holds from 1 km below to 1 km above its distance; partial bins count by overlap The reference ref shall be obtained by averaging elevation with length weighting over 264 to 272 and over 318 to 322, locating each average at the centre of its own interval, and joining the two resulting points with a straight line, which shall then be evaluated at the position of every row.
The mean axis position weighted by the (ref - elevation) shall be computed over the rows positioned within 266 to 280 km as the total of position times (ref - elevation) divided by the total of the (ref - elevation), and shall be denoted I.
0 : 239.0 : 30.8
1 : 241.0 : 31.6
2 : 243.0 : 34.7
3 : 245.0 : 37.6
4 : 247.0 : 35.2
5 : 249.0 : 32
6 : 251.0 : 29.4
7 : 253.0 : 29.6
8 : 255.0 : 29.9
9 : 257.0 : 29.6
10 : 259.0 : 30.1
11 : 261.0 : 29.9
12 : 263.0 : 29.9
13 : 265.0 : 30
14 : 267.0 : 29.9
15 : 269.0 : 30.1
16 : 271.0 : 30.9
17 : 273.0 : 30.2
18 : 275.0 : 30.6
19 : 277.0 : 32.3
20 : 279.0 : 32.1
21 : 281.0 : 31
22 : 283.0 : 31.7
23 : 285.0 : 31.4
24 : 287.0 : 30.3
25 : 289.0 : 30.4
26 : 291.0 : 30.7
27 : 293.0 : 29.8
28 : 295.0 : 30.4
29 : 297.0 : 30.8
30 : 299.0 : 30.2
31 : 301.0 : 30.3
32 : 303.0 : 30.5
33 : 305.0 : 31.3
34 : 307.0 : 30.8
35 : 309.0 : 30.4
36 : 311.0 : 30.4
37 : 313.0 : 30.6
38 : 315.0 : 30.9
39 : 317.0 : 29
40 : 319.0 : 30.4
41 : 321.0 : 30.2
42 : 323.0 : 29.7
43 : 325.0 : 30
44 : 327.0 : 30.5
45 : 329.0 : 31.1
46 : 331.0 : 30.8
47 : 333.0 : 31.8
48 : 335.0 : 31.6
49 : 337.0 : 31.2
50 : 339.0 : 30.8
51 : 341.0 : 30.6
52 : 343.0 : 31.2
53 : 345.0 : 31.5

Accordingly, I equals 277.7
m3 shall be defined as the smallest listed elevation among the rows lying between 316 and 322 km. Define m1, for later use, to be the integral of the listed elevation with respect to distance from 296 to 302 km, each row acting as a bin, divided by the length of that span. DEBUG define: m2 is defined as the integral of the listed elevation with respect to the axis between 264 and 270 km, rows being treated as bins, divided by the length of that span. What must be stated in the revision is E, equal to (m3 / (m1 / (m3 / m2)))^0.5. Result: 0.960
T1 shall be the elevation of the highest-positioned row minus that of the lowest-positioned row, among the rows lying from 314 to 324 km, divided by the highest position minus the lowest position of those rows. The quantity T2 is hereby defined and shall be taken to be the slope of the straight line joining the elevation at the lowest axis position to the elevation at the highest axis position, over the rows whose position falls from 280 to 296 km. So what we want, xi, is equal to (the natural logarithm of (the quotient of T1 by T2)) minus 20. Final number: -18.7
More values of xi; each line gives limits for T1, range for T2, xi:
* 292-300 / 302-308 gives -20.1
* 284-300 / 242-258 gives -21.4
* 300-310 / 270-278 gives -22.9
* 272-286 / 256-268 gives -18.8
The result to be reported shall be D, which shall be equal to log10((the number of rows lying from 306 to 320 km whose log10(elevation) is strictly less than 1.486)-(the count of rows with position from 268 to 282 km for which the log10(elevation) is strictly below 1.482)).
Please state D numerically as 0.48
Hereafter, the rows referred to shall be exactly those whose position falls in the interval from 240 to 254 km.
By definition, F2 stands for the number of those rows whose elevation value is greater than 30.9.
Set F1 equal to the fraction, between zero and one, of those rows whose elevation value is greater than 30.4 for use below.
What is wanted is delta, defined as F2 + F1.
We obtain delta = 6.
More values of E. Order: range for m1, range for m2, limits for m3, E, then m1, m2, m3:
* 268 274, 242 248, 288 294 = 0.903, 30.40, 35.8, 29.8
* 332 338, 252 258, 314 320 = 0.948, 31.53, 29.7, 29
